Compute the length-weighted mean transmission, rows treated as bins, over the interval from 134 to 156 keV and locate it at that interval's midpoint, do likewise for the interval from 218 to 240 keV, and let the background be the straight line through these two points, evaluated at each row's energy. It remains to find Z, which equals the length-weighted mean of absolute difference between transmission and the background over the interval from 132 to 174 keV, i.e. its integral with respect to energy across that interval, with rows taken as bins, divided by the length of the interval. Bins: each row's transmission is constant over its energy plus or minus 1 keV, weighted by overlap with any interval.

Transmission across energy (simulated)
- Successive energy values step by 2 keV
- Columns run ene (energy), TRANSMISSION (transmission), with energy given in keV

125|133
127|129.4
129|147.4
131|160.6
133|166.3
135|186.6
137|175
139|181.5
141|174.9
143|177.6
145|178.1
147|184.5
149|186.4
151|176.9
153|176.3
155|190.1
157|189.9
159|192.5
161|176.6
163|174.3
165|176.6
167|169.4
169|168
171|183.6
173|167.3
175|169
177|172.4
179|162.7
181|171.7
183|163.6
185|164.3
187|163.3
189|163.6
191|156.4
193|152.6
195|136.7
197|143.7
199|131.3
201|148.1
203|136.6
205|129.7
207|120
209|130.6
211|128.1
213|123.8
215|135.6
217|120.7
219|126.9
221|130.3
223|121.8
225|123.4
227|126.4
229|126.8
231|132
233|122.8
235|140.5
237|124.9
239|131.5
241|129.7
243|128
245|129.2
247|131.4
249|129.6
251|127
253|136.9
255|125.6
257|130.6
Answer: 7.9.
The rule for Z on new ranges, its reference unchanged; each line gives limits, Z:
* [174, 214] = 9.5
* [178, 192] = 8.1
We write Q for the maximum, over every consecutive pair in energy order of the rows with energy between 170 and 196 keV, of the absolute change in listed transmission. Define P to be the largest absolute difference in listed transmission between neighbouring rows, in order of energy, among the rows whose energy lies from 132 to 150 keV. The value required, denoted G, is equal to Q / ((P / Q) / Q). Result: 213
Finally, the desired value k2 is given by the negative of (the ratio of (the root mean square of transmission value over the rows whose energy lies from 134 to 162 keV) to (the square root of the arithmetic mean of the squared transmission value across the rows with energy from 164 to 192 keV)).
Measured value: -1.1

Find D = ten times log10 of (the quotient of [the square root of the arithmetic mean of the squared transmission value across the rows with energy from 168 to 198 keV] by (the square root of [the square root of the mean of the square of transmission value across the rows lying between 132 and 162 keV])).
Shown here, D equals 10.8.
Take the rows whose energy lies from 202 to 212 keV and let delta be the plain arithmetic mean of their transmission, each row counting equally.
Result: 129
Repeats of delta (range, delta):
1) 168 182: 171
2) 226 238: 129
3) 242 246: 129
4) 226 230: 127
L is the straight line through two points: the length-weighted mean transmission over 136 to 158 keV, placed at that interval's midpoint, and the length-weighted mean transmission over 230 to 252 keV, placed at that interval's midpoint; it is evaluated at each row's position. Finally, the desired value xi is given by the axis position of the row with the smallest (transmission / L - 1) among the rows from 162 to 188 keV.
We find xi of 169 keV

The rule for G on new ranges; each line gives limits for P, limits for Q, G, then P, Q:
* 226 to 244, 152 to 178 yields 245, 18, 16.3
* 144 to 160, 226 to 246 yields 402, 14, 17.7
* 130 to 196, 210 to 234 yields 163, 20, 14.9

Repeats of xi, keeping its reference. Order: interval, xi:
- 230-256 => 233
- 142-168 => 143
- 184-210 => 207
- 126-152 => 127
